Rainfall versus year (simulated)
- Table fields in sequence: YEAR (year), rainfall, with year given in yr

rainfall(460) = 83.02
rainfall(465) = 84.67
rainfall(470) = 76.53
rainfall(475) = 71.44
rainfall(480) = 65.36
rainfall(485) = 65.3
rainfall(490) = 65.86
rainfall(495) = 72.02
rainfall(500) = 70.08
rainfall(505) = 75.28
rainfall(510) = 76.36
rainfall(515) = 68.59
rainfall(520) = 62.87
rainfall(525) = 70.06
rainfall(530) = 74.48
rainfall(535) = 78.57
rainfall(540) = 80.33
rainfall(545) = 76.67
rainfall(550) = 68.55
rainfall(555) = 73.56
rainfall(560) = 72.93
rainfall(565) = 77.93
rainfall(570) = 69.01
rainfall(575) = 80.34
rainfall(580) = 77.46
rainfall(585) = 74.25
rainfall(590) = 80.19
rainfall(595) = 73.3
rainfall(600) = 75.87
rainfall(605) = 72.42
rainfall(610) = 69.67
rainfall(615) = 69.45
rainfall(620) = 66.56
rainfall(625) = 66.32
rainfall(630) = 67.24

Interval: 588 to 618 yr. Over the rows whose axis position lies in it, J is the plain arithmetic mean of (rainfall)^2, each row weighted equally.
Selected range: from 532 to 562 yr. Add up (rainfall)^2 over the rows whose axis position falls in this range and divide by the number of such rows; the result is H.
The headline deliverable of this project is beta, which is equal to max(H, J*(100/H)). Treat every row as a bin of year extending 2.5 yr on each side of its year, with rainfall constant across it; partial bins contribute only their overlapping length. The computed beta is 5656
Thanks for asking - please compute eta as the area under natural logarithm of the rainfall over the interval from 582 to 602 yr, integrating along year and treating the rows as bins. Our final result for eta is 86.6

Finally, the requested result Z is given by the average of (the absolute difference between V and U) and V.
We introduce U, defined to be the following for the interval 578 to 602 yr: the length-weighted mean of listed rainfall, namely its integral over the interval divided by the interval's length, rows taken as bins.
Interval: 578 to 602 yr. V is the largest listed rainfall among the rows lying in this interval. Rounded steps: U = 76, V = 80.19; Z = 42.1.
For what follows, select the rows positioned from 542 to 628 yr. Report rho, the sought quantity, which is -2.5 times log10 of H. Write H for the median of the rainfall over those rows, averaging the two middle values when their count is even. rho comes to -4.66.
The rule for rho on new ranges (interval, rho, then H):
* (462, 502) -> -4.62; 70.8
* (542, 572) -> -4.66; 73.2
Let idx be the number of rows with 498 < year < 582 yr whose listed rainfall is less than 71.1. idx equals 6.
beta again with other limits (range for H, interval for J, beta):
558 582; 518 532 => 5722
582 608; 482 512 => 5663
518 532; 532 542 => 4803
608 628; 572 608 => 4626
